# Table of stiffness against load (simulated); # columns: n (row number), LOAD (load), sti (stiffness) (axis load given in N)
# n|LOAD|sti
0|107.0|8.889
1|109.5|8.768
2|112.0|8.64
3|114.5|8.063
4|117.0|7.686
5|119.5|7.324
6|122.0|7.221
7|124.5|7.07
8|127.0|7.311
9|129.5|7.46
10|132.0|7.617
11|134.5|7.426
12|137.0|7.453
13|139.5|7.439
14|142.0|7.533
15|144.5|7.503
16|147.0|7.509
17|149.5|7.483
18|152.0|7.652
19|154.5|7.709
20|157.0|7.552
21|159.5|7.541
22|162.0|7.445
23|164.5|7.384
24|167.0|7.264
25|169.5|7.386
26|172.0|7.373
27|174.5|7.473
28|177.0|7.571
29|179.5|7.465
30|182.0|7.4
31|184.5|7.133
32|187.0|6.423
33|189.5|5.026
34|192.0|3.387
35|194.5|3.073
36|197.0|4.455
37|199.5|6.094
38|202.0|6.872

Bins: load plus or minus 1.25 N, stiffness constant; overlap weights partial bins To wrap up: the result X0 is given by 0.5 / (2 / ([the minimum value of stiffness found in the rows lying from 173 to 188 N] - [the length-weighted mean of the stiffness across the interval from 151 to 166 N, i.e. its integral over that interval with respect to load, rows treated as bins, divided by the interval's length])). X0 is -0.28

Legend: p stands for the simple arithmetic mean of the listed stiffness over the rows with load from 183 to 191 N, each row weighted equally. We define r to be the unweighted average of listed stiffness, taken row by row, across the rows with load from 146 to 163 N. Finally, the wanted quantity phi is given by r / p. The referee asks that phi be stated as 1.22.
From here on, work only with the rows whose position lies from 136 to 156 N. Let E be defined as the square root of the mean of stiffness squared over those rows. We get 7.54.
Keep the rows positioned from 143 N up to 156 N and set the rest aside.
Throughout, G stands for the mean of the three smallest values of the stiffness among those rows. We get 7.50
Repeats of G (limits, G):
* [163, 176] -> 7.34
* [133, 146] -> 7.44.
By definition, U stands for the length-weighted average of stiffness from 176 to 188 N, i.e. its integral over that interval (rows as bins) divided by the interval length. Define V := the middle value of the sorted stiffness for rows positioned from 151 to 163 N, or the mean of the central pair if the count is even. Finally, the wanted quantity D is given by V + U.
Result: 14.8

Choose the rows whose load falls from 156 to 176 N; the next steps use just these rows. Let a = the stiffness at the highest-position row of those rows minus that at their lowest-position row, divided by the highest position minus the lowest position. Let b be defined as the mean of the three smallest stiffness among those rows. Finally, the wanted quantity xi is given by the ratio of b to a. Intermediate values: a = -0.005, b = 7.3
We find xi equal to -1626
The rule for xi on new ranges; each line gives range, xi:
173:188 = -83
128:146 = 2595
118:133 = 307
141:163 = -1699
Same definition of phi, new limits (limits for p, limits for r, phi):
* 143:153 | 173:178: 1.00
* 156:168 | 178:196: 0.77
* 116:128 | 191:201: 0.58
